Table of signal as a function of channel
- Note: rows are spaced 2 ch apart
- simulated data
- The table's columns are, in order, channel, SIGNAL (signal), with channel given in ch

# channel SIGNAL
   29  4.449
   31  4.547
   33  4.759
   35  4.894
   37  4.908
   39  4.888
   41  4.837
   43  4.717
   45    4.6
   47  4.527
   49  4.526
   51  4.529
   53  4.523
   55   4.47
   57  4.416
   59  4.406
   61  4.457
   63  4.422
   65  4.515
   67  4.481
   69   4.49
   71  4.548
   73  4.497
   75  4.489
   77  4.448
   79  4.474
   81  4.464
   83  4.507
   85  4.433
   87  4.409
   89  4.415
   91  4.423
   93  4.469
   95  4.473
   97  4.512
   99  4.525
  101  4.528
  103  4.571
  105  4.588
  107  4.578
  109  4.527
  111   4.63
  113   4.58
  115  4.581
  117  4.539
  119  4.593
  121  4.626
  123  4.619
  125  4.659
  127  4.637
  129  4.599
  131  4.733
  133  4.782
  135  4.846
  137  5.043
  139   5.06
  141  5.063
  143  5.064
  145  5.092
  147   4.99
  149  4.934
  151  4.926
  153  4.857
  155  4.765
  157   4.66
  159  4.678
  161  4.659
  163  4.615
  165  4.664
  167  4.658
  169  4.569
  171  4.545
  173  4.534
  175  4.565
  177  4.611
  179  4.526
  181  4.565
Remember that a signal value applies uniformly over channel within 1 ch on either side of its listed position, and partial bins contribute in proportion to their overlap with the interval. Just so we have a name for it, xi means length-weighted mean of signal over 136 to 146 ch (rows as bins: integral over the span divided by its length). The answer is 5.06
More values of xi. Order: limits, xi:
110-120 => 4.58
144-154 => 4.96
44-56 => 4.53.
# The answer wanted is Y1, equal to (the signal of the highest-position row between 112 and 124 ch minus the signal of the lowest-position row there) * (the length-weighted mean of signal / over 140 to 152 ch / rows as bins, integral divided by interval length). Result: 0.2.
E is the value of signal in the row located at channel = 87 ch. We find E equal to 4.409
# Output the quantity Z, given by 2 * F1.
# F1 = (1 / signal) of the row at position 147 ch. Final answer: 0.401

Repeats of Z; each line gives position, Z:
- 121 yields 0.432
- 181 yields 0.438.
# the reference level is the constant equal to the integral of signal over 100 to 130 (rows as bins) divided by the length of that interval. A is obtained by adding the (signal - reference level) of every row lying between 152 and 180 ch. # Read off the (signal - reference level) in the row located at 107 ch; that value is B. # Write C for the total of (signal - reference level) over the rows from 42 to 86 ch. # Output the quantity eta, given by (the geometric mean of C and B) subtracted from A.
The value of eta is 0.5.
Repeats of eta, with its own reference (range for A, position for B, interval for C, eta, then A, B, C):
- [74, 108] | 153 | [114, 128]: -1.9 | -1.7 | 0.27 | 0.1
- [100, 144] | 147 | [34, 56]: 1.9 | 2.5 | 0.40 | 0.9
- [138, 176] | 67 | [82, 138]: 3.6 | 3.7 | -0.11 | -0.1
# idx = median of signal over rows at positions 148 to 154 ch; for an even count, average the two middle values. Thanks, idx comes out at 4.93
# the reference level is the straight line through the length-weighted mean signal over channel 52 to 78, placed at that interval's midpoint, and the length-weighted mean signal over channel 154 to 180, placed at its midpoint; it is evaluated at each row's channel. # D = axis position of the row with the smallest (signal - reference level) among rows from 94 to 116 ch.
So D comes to 95 ch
